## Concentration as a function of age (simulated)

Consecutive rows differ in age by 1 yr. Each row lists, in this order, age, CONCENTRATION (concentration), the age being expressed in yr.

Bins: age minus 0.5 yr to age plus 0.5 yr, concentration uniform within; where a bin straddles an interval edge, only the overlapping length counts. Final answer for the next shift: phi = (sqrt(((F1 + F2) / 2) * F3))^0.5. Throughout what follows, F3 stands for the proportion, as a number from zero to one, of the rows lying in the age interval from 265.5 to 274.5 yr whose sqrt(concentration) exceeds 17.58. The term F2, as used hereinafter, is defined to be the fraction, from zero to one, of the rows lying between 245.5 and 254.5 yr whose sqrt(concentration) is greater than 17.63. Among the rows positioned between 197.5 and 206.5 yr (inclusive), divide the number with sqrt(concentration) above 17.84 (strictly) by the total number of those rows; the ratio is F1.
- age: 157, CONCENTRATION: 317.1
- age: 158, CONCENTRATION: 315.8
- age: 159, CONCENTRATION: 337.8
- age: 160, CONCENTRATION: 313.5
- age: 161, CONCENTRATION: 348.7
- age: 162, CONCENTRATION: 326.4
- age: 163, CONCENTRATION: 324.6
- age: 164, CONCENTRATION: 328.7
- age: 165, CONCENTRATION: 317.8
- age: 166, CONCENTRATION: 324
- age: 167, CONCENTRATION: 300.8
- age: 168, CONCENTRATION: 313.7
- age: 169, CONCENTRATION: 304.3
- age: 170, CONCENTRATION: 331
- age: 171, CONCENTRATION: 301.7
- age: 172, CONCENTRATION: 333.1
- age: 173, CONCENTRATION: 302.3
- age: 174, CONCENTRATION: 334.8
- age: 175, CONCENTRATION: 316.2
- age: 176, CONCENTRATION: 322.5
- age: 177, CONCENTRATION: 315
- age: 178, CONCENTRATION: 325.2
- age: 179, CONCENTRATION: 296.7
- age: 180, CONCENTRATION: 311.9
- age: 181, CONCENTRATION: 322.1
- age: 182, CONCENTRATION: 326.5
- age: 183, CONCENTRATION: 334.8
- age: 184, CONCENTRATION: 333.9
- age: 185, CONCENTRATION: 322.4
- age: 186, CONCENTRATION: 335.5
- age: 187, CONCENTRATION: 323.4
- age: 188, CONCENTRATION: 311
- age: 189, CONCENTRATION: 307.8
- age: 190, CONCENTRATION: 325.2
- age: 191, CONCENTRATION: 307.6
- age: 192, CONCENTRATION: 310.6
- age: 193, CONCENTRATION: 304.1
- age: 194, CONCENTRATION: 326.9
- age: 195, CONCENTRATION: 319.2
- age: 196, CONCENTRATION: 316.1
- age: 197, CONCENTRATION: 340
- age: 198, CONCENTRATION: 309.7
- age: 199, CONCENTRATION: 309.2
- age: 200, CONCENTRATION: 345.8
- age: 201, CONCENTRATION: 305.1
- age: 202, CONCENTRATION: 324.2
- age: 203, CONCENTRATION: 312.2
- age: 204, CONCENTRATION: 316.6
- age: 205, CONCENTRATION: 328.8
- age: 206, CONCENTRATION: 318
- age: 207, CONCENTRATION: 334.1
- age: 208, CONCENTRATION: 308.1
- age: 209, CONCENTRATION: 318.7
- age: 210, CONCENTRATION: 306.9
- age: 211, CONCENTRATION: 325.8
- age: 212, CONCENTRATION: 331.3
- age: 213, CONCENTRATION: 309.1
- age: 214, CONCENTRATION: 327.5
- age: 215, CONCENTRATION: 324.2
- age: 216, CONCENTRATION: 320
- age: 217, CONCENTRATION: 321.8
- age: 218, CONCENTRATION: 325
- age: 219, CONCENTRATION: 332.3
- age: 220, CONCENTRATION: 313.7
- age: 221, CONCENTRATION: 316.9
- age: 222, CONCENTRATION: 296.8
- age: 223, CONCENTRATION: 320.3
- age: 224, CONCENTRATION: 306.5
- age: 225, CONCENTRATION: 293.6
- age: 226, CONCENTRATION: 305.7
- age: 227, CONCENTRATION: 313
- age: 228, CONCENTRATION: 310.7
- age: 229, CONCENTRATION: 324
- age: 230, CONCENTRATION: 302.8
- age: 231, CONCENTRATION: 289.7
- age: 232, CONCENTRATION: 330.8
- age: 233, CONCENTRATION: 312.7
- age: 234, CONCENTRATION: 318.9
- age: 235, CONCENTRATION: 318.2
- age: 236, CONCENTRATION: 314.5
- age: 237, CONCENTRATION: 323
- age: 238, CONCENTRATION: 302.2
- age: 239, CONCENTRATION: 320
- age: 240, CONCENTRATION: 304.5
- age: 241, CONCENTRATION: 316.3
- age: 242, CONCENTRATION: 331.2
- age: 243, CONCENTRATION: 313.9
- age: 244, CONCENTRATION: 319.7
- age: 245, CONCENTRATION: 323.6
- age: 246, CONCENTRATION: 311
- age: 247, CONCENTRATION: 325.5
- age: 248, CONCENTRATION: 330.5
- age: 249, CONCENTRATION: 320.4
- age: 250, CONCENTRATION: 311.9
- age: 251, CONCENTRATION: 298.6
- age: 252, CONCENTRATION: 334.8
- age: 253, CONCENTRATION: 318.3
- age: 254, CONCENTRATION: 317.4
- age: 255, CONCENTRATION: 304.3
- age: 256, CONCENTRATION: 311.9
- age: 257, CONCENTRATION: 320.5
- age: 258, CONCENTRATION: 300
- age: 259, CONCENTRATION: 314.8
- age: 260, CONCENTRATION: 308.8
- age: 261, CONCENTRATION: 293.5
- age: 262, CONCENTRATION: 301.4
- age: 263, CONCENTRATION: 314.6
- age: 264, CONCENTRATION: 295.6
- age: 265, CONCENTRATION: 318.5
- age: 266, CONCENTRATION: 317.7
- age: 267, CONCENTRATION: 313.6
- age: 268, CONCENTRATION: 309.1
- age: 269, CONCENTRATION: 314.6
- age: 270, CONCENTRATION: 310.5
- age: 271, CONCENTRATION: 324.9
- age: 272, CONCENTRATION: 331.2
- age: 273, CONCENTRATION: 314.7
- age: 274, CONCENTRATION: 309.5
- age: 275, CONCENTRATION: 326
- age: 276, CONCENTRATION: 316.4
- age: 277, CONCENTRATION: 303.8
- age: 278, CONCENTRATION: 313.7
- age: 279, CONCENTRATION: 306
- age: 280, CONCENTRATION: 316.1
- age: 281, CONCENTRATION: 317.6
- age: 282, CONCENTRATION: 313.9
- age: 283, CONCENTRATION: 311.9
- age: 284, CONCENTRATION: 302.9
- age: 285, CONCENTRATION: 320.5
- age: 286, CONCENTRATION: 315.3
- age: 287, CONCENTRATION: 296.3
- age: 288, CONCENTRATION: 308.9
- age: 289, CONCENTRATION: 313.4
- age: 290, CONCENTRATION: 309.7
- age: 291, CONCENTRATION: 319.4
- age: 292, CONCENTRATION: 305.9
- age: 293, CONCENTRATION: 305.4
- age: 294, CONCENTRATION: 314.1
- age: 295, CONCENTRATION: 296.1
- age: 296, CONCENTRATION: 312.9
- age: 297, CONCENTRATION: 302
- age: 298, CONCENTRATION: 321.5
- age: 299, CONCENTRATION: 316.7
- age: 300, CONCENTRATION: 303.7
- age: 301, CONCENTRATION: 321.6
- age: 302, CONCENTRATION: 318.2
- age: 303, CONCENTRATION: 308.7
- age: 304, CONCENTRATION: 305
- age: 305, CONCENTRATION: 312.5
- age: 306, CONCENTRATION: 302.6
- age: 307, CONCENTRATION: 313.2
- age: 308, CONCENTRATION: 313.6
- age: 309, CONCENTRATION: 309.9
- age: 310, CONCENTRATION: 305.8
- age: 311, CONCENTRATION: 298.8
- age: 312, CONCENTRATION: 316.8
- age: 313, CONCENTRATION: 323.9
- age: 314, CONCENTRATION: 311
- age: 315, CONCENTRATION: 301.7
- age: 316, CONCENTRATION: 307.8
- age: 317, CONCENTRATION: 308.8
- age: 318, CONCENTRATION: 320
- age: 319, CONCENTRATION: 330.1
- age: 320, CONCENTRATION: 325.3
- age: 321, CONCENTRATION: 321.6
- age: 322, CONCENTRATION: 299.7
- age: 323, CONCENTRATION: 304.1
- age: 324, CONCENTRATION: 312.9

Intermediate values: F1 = 0.33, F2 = 0.89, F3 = 1.00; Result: 0.88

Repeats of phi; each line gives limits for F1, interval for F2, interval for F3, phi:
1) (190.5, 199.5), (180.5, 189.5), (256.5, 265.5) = 0.72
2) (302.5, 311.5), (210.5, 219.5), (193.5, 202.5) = 0.79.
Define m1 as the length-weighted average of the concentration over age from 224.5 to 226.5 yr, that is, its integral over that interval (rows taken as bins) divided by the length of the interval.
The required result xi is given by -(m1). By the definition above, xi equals -300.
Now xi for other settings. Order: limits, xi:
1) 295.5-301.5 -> -313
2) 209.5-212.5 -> -321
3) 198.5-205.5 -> -320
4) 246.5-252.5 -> -320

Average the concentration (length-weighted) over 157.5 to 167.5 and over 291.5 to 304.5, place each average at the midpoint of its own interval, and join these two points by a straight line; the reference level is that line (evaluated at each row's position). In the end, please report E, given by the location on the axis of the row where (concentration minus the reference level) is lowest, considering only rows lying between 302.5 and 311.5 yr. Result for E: 311 yr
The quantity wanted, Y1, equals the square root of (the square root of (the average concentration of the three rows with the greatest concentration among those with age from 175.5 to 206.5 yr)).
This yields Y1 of 4.30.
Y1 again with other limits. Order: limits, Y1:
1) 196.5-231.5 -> 4.29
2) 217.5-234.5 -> 4.26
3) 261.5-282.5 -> 4.25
